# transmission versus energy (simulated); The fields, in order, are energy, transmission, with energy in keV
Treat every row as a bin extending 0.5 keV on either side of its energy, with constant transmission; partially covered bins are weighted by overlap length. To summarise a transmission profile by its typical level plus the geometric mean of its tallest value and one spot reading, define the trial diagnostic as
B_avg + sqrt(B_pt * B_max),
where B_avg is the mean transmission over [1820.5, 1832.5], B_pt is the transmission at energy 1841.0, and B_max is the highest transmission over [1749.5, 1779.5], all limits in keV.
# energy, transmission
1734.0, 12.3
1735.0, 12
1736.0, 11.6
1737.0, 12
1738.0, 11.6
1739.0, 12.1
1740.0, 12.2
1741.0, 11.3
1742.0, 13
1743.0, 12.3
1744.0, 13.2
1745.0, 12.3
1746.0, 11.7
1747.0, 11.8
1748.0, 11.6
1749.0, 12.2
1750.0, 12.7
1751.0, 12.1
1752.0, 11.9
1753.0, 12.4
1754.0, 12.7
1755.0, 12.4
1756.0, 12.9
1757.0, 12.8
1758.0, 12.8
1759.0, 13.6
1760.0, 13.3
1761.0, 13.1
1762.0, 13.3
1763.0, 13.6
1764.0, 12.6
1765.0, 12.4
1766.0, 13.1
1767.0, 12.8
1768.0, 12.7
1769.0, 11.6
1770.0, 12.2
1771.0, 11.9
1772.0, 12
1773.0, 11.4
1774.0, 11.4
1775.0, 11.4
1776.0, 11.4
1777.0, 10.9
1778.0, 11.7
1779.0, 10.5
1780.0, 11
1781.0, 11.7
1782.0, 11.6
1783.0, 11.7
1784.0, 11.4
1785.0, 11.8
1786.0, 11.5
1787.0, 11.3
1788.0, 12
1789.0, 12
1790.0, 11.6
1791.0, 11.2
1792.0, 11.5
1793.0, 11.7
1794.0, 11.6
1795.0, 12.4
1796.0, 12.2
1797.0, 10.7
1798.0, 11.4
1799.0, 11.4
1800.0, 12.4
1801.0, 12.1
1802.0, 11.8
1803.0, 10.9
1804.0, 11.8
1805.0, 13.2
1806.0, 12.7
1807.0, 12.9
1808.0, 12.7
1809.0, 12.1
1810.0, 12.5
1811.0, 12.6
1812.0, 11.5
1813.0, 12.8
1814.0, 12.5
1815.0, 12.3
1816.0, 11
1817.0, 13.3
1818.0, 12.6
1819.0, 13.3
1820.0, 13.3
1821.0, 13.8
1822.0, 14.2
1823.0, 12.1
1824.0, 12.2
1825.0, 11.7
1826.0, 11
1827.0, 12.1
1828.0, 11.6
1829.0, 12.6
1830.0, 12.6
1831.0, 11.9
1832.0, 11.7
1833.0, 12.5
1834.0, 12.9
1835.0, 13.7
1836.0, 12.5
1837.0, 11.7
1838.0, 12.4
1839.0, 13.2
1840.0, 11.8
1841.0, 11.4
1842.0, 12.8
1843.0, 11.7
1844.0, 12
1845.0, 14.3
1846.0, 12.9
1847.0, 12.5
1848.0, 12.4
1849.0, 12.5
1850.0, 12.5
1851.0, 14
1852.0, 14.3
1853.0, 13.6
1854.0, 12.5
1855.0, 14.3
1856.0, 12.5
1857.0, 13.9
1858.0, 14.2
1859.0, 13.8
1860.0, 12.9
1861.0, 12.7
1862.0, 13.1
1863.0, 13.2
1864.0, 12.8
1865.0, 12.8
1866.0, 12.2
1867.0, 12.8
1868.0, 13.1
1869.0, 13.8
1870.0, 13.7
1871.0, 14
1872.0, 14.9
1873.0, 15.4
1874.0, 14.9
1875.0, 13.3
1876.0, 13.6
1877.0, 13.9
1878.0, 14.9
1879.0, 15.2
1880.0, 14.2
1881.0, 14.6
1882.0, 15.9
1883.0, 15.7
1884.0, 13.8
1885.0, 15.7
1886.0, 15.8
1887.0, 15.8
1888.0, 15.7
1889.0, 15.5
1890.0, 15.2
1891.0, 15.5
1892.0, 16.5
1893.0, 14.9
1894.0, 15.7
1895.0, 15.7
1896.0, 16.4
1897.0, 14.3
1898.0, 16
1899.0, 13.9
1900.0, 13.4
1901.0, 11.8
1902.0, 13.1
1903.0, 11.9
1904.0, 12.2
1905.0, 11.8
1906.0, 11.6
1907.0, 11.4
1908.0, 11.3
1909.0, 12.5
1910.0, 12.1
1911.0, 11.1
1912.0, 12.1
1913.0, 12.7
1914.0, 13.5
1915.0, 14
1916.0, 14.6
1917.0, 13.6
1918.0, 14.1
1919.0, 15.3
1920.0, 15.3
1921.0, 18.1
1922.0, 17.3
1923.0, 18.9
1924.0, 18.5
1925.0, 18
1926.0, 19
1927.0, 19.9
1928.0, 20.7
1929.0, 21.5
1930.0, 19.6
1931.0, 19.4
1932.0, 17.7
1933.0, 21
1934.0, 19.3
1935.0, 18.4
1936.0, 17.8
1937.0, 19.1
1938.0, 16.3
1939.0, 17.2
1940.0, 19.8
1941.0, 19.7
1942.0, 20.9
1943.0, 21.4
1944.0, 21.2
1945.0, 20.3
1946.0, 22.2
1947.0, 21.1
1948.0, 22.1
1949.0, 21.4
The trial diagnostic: 25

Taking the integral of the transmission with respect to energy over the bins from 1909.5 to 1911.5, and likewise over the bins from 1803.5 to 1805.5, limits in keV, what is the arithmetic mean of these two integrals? 24.1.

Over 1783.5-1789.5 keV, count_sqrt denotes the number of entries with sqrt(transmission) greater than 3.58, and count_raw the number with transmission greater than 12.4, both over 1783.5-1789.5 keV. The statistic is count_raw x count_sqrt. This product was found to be 0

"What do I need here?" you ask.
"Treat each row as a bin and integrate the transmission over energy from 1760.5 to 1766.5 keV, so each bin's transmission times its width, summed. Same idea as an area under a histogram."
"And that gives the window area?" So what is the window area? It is 78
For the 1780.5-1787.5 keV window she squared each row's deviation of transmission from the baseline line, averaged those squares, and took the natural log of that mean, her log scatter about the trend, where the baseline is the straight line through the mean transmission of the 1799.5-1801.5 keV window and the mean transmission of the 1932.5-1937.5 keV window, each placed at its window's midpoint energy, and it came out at -2.5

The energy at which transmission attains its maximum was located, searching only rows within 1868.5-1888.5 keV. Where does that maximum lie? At 1882.0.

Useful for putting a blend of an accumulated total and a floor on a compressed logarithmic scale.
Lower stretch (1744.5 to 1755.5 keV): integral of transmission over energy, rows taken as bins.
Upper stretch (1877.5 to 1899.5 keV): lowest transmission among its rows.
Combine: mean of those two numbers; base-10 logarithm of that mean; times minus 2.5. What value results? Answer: -4.7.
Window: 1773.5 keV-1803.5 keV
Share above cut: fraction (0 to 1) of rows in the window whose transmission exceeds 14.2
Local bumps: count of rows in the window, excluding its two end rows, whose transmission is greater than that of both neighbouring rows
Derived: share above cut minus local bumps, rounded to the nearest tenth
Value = -7.0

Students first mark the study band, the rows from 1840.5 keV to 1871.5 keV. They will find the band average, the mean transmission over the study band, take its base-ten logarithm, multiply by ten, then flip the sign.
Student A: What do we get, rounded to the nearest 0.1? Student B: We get -11.2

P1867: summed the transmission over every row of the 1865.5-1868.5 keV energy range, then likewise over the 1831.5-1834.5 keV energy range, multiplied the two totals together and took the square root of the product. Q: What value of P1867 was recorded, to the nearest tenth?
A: 37.6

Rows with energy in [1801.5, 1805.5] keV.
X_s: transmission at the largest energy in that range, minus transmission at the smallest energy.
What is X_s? 1.4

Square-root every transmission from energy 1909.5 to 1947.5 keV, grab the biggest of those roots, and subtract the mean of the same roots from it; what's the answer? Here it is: 0.52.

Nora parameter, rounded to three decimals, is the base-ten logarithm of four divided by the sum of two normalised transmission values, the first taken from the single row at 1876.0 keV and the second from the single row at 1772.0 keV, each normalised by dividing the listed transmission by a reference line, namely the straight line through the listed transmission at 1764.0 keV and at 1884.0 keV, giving 0.315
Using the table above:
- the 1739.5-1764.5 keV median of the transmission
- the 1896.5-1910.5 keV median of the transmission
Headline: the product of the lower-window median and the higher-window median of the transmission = 153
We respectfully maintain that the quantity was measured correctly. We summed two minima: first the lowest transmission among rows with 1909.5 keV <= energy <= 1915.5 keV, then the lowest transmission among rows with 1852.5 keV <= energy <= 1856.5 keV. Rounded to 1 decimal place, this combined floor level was 23.6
